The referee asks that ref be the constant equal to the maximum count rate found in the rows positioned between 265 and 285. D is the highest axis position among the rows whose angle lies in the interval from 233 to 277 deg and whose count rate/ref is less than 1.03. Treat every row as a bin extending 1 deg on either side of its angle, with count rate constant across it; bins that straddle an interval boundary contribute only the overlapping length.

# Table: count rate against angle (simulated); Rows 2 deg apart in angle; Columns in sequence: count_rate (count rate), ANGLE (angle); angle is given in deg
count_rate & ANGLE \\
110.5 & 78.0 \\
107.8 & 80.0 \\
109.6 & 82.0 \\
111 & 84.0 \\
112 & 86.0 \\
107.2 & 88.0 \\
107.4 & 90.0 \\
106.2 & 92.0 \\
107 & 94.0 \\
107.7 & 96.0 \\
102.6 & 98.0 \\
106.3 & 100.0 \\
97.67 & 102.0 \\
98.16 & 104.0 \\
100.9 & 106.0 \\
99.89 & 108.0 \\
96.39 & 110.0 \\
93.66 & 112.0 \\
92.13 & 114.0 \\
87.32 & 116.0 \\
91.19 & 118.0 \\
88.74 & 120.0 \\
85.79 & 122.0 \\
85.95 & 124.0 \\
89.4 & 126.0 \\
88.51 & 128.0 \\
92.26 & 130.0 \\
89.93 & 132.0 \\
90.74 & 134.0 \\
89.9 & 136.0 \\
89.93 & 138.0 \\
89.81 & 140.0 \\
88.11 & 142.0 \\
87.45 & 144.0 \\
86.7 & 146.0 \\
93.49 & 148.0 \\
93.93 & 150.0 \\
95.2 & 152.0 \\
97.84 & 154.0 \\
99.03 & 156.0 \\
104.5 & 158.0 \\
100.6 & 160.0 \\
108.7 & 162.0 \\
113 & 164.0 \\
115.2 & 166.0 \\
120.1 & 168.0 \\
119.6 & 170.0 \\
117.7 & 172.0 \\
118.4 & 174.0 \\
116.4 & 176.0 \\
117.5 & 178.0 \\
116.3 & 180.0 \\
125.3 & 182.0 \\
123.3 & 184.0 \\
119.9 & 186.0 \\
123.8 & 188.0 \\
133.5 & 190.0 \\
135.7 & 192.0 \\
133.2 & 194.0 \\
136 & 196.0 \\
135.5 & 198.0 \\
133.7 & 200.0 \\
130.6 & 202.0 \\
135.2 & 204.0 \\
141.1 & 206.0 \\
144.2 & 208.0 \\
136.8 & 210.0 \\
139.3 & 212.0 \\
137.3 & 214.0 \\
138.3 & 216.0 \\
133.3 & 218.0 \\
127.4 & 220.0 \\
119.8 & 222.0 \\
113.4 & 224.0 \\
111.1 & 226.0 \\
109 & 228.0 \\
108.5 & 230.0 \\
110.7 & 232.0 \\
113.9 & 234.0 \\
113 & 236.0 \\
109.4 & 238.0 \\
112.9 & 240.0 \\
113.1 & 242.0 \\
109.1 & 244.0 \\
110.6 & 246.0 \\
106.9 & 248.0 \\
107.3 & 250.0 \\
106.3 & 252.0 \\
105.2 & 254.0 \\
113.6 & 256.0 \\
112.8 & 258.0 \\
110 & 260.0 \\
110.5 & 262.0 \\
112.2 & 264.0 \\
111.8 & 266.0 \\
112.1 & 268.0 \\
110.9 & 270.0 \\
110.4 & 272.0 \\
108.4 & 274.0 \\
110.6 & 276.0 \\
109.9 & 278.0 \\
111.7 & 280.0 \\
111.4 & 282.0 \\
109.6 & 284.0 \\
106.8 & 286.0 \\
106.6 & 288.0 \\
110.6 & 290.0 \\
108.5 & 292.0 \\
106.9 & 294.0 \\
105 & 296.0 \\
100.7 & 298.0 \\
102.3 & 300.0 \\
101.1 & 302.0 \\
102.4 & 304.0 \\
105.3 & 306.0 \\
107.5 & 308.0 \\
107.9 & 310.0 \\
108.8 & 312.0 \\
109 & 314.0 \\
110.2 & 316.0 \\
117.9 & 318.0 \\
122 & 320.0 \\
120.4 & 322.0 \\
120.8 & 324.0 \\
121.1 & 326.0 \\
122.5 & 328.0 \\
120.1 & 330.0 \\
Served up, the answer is 276.0 deg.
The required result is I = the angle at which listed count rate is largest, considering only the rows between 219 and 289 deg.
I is 220.0 deg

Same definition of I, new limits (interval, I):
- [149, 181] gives 168.0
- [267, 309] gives 268.0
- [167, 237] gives 208.0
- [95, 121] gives 96.0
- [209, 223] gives 212.0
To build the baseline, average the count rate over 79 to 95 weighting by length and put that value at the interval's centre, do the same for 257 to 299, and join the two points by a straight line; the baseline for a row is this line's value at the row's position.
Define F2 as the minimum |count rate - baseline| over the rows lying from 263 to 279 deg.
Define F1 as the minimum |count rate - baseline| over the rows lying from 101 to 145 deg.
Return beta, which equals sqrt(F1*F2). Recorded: 2.0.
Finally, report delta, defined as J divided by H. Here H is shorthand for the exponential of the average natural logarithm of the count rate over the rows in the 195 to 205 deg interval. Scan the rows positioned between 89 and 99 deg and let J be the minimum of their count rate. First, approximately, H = 134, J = 102.6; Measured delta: 0.76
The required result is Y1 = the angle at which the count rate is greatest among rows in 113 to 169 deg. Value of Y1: 168.0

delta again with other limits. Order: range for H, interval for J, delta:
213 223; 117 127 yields 0.65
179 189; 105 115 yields 0.76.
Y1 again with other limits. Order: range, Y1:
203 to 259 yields 208.0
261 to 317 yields 264.0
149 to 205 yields 196.0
